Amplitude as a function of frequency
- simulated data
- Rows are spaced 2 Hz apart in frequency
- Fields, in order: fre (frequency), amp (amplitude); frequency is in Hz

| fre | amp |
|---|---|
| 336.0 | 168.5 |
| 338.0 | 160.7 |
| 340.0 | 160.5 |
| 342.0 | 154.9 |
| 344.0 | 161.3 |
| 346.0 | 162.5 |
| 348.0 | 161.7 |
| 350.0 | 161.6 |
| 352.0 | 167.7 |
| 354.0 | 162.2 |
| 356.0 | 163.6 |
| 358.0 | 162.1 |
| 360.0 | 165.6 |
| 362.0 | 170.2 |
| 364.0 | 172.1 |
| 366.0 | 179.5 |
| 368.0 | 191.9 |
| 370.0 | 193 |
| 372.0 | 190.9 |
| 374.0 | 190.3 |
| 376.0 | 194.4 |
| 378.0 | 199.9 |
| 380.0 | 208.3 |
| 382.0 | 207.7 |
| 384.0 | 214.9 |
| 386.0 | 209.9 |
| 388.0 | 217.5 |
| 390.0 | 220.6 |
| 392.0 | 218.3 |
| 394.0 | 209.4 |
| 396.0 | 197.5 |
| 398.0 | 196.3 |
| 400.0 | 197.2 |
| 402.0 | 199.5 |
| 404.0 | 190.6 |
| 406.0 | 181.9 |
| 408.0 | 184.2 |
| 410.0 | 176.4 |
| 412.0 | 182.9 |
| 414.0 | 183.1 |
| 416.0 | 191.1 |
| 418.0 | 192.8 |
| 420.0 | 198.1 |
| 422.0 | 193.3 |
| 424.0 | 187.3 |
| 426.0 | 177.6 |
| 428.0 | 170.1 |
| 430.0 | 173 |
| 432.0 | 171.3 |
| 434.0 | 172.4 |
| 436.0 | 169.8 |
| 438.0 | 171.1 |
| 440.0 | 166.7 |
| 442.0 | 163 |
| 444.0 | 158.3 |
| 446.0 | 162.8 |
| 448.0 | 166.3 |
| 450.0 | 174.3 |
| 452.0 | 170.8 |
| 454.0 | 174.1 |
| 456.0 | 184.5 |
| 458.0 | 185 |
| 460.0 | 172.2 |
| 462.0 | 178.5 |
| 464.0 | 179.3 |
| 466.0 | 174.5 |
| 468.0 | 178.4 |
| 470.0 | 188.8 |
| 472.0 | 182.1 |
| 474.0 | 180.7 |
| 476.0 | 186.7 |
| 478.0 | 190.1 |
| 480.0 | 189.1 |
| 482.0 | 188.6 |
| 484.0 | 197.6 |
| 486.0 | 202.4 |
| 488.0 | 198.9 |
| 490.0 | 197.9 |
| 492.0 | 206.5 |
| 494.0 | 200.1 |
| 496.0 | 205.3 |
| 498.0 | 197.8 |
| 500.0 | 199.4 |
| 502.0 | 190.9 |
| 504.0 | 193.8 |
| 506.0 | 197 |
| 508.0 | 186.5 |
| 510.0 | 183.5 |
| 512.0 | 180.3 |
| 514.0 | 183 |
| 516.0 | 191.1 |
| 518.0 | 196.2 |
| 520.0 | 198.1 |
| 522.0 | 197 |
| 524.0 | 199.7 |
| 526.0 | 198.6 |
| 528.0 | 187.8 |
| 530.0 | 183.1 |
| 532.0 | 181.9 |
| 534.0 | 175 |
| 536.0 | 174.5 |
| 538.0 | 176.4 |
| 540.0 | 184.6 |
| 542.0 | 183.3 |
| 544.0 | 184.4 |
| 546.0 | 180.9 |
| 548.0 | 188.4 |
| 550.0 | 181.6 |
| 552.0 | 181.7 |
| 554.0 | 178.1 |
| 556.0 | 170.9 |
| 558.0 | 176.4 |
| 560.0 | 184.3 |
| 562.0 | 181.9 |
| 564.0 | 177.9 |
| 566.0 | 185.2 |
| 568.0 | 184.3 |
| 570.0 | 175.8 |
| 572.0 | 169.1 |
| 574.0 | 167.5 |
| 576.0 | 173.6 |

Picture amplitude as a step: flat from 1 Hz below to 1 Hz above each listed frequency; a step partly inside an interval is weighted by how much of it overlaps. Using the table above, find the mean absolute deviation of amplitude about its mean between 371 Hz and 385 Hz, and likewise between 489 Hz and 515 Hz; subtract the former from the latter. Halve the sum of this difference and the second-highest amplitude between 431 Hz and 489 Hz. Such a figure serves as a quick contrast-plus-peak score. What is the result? 99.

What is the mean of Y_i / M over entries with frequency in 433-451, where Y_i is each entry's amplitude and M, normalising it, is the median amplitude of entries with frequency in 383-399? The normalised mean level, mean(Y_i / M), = 0.79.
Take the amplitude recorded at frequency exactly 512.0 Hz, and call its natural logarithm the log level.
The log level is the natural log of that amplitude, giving 5.195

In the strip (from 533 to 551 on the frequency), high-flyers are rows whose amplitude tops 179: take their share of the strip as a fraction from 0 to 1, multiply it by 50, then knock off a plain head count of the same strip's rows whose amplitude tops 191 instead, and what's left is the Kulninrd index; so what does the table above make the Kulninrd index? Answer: 33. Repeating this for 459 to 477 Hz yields 28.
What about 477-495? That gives 44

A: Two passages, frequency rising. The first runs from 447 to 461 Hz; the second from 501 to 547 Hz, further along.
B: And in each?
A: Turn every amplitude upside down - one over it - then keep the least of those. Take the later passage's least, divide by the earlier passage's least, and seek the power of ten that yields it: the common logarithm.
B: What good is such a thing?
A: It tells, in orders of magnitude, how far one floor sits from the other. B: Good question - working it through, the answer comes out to -0.033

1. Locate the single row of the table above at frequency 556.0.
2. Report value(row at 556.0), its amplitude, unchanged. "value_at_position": 170.9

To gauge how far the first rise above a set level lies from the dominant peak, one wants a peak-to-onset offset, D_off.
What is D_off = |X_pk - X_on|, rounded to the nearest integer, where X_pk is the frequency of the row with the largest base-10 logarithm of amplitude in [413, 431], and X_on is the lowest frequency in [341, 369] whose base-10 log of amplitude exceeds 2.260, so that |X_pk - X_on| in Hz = 52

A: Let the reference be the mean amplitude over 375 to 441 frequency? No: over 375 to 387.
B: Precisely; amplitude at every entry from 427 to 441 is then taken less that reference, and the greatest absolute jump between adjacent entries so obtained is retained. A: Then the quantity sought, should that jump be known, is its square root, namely 2.10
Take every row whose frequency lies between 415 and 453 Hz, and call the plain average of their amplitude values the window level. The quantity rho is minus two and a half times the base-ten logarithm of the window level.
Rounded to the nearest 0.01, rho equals -5.61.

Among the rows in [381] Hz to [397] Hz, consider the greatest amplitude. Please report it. 220.6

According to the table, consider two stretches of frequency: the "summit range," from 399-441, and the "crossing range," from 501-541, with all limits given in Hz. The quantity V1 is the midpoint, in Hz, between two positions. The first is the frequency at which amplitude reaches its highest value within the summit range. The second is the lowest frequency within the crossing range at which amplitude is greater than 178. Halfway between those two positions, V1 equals 452 Hz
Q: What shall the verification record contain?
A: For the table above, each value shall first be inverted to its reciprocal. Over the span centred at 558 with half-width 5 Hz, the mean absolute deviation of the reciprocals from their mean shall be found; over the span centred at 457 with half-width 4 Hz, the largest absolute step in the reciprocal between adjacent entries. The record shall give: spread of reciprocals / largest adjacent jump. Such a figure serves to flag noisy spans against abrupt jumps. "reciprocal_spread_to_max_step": 0.30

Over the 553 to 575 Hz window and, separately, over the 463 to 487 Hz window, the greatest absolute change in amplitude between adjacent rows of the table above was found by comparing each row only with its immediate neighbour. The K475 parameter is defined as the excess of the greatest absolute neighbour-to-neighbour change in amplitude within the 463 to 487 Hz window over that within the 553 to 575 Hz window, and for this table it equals 1.9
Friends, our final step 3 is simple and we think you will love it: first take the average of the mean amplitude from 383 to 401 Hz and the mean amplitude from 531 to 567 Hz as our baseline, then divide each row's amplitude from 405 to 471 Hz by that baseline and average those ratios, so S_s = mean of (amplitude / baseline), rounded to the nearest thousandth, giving 0.911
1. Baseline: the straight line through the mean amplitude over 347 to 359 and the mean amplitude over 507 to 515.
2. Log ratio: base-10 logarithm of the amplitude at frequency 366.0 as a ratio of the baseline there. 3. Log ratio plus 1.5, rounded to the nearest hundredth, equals 1.54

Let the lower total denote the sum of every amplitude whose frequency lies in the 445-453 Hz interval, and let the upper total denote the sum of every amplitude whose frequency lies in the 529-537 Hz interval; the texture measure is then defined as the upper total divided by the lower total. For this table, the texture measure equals 1.06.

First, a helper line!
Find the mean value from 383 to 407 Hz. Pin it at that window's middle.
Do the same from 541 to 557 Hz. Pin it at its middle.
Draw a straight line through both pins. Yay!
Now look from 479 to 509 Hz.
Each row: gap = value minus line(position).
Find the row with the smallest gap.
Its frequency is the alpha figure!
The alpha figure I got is 482.0 Hz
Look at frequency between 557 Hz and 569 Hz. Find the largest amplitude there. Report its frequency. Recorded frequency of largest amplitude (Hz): 566.0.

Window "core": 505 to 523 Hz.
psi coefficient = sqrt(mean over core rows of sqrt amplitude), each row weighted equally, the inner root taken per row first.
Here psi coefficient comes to 3.71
